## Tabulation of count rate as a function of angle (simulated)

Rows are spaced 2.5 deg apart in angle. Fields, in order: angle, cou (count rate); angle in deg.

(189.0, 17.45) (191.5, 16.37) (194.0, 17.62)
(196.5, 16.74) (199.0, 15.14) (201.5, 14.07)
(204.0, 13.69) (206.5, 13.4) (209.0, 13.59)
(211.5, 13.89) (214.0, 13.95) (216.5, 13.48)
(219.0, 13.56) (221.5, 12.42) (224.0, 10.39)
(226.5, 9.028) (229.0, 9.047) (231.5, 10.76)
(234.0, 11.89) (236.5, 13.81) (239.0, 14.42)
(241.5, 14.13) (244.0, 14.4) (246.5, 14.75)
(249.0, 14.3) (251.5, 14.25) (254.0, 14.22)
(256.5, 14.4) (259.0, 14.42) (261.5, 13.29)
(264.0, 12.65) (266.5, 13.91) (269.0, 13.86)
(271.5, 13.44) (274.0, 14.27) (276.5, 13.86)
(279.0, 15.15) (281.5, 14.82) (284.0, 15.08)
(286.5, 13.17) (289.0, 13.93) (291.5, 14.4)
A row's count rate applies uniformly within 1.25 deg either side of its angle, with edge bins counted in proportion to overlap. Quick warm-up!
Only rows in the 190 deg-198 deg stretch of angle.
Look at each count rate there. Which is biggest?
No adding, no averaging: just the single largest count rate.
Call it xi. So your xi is 17.62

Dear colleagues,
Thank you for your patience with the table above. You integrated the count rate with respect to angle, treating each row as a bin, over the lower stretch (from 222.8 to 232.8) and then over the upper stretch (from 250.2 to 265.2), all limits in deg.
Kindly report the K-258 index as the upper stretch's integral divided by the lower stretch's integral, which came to 2.1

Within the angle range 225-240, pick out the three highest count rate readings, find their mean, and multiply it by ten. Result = 134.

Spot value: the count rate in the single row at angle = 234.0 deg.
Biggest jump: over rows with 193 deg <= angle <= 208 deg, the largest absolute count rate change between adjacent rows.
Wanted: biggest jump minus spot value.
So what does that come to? -10.3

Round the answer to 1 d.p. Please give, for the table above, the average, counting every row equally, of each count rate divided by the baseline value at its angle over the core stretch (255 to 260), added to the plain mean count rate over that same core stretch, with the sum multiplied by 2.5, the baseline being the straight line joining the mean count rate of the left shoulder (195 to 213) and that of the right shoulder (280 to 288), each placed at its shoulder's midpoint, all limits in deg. 38.5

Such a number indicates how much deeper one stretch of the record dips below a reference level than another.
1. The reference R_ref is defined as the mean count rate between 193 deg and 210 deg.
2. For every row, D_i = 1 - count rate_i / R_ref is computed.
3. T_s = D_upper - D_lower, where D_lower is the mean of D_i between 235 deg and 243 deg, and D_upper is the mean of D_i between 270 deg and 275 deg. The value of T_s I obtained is 0.02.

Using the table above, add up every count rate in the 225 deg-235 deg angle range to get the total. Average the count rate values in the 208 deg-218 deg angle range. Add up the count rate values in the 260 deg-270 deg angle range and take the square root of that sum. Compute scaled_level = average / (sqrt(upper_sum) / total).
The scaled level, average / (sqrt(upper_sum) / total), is 76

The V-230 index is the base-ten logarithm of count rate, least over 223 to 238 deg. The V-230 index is 0.956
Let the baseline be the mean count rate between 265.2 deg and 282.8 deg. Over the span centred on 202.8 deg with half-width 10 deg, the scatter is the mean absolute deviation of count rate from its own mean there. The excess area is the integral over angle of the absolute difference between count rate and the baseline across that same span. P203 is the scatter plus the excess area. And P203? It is 24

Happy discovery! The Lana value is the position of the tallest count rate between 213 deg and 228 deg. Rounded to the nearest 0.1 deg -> 214.0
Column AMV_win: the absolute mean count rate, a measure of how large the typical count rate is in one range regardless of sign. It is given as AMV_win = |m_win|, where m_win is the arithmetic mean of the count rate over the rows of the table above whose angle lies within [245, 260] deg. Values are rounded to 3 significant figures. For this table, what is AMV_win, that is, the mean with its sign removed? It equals 14.4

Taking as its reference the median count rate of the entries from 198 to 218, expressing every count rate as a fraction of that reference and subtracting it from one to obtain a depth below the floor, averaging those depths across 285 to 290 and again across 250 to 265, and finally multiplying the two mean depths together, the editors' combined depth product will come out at -0.0001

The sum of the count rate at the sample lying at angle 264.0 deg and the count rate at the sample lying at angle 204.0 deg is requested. 26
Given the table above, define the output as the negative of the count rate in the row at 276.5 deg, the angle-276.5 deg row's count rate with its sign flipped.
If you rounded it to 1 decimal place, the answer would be -13.9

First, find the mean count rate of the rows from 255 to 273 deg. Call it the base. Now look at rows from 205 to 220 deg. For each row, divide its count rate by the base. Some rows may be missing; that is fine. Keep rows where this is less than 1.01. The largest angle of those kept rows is 219.0 deg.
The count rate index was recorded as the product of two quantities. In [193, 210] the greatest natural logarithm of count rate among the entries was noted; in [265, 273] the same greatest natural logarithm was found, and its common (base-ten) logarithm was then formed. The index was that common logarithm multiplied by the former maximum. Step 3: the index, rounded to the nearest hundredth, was 1.21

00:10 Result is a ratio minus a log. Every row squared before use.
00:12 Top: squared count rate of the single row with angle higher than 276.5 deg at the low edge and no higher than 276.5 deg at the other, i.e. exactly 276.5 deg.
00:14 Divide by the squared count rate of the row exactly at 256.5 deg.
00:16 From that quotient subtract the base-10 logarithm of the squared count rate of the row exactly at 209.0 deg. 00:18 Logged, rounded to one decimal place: -1.3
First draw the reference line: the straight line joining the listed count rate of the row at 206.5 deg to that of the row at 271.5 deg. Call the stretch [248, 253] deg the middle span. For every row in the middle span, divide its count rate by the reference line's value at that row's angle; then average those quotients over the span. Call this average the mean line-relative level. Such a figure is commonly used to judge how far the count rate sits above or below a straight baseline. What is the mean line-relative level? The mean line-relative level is 1.06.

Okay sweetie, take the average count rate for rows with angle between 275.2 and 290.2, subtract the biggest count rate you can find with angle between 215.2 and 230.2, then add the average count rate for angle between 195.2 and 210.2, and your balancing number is 15.2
